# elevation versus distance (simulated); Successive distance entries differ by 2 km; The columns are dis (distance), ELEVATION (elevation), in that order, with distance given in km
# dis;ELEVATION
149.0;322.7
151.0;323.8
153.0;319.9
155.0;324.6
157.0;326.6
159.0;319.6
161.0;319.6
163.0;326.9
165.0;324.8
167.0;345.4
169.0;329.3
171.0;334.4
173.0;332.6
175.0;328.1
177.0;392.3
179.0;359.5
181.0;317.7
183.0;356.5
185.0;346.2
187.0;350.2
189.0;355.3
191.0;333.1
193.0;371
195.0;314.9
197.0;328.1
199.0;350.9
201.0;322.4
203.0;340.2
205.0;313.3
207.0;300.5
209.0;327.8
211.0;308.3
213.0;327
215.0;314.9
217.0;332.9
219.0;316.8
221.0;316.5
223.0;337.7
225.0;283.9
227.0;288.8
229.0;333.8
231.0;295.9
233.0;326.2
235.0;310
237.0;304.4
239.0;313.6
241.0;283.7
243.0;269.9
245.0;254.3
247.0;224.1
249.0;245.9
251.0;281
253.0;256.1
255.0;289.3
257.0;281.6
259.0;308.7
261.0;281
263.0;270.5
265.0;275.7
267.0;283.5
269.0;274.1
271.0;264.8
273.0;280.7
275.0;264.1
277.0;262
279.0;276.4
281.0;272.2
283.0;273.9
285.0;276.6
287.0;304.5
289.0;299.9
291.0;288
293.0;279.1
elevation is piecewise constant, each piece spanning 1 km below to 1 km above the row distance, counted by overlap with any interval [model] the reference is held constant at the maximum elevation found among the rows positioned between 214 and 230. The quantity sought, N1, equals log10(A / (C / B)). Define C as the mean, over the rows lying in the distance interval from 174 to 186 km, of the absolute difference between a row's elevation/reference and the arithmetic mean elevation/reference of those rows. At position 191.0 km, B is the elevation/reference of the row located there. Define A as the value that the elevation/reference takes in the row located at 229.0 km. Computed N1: 1.23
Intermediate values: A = 0.99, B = 0.99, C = 0.057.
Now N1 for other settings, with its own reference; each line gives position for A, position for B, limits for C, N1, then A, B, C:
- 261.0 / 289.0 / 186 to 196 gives 1.17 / 0.83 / 0.89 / 0.050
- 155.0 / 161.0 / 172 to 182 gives 1.11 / 0.96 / 0.95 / 0.071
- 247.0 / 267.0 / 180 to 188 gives 1.18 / 0.66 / 0.84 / 0.037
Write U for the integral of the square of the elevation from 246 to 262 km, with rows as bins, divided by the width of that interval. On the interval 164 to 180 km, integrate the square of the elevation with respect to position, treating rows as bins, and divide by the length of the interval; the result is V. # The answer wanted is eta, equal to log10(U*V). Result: 9.9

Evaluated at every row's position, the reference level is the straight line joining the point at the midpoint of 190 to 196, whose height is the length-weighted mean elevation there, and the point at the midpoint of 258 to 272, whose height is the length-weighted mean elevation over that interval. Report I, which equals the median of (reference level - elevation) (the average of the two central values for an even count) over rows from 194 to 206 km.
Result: 9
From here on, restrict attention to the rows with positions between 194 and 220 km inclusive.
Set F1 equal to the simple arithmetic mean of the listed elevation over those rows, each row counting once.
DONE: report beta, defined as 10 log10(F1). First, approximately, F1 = 323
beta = 25.1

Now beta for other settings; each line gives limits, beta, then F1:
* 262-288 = 24.4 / 275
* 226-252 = 24.6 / 287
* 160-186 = 25.3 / 339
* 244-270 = 24.3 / 271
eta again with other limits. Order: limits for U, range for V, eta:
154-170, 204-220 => 10.0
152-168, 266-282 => 9.9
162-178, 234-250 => 9.9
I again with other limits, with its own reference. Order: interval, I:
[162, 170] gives 34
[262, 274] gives 3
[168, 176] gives 25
